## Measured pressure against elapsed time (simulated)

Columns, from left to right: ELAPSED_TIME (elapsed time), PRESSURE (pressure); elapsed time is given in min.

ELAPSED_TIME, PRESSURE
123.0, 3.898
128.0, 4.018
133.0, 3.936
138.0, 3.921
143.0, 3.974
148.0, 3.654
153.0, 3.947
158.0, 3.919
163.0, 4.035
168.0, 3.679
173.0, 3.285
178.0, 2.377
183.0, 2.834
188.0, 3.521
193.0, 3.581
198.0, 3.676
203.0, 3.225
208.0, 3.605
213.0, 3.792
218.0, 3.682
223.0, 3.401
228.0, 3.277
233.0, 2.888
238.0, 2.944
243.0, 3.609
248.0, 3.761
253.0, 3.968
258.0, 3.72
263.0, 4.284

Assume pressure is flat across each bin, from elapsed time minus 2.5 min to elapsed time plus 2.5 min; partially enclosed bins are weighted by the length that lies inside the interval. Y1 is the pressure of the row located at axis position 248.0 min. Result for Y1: 3.761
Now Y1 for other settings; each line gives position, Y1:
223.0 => 3.401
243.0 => 3.609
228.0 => 3.277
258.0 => 3.72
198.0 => 3.676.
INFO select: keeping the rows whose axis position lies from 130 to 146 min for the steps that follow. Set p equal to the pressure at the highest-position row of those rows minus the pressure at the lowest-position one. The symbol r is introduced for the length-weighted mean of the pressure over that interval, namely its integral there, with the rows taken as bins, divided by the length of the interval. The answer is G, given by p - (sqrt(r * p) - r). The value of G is 3.6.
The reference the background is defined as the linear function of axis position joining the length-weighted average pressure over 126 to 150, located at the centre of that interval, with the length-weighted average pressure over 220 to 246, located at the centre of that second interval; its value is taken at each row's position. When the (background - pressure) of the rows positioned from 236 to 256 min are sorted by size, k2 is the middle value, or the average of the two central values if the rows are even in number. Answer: -0.5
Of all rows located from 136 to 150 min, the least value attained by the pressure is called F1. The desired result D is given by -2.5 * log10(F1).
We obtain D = -1.41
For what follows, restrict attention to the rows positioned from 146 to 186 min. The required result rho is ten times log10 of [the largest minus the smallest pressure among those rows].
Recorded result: 2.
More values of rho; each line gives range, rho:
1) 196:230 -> -2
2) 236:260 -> 0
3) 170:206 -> 1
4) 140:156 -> -5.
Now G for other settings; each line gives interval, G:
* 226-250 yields 2.5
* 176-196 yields 2.4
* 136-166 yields 3.4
